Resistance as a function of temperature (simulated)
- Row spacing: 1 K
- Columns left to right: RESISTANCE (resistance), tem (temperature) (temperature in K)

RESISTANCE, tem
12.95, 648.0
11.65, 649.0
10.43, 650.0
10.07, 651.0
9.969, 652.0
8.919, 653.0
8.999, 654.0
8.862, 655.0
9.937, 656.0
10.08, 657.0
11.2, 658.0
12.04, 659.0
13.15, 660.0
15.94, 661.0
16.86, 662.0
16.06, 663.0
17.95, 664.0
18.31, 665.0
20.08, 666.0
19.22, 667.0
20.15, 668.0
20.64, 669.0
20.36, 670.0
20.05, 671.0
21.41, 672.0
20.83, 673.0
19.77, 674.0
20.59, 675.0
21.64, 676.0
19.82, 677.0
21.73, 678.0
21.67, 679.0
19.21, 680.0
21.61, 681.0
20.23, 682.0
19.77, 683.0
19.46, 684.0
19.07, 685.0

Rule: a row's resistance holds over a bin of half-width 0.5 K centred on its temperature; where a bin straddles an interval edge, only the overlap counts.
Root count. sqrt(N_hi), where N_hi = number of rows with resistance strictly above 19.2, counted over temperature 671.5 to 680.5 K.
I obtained 3.0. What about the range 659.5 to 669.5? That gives 2.0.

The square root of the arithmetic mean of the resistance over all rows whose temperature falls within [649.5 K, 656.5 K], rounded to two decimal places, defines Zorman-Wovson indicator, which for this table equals 3.10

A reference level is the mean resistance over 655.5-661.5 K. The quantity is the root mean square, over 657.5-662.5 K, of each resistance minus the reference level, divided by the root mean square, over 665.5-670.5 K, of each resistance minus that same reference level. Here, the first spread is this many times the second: 0.35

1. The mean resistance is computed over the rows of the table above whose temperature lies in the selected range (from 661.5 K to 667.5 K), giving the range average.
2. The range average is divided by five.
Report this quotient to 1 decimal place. 3.6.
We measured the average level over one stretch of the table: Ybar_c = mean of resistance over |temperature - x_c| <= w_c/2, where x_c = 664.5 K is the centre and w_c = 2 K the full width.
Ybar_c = 18.1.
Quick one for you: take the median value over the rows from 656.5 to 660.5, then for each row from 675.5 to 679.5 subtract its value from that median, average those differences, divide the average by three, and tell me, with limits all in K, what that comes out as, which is -3.2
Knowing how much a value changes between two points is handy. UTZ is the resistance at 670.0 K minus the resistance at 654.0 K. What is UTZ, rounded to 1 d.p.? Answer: 11.4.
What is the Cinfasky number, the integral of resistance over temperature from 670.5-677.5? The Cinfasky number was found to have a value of 144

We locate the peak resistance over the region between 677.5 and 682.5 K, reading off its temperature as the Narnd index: 678.0 K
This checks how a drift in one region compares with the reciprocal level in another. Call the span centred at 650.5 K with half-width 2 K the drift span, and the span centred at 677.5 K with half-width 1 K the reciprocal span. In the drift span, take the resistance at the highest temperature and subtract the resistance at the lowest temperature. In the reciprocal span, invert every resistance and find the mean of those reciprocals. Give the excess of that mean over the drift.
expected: 1.7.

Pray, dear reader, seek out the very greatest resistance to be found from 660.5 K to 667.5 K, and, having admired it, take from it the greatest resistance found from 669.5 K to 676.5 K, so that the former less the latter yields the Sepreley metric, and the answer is -1.6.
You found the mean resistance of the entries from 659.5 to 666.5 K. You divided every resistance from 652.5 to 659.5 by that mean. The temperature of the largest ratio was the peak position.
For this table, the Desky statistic 659.0 K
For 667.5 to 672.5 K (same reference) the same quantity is 672.0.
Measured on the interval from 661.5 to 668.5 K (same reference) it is 668.0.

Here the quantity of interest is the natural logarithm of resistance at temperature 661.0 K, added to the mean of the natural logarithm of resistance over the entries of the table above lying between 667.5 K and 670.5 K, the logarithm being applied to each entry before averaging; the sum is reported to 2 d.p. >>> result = 5.78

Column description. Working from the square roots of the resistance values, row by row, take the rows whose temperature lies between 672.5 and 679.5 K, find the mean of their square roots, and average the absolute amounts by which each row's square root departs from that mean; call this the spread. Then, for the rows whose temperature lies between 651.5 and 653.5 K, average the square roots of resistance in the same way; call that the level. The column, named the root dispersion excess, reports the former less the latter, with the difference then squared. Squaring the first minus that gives 9.0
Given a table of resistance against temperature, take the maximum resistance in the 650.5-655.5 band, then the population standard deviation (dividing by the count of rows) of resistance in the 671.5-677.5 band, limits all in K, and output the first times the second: 7.2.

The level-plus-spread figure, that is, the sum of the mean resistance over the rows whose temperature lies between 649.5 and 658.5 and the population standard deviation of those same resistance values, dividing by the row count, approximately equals 10.6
